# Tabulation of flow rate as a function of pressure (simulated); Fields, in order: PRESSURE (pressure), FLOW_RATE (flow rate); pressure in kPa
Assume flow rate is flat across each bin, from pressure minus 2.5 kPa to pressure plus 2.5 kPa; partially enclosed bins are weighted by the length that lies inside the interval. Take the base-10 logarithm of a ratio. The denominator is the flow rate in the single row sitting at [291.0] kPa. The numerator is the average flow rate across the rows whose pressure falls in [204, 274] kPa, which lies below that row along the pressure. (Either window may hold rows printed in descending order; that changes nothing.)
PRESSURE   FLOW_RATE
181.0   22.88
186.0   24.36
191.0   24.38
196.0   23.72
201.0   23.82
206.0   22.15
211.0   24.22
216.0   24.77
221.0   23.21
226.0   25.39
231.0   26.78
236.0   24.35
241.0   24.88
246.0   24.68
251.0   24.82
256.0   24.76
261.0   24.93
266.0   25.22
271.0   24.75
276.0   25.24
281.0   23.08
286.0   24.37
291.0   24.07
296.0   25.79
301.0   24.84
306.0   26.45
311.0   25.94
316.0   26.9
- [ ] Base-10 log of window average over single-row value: 0.010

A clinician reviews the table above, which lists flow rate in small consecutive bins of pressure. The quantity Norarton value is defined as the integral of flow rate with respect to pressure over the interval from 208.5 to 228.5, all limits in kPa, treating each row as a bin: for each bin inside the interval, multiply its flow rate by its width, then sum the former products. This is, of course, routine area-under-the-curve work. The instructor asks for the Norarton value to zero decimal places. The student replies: 488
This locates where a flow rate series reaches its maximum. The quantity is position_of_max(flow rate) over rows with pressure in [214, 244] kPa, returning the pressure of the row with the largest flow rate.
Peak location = 231.0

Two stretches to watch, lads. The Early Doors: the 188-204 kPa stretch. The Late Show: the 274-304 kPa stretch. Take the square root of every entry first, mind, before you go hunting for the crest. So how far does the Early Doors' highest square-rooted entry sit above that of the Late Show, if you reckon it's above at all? -0.14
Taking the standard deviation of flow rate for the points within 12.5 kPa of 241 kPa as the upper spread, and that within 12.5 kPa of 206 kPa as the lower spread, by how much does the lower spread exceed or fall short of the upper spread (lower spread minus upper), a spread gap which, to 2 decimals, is 0.02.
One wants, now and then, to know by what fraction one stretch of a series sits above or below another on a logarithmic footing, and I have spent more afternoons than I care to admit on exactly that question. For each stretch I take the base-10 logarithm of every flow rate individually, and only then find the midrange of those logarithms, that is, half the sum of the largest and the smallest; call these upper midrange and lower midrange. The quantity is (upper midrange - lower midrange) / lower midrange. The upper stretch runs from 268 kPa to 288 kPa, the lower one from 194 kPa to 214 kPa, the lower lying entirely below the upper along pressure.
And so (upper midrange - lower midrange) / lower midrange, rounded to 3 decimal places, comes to 0.013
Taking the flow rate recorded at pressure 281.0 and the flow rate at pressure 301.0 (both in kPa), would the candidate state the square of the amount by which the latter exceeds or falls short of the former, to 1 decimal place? 3.1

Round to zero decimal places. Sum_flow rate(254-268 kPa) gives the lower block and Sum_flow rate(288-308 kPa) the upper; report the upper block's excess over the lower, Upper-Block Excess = 26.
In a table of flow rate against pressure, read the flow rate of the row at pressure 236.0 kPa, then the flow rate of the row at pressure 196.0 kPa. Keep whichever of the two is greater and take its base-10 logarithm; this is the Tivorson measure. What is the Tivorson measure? 1.39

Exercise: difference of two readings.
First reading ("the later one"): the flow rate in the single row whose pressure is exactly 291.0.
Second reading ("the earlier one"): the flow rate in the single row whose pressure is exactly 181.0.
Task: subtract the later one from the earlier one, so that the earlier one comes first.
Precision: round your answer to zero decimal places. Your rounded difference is -1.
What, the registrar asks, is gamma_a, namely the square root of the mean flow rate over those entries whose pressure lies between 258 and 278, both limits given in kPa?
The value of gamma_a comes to 5.00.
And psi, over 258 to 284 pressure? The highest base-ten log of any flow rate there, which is 1.40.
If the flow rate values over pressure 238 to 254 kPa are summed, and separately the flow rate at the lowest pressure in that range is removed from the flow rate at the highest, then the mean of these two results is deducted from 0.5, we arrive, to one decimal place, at -36.7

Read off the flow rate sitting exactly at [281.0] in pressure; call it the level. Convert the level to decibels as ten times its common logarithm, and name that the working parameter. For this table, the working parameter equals 13.6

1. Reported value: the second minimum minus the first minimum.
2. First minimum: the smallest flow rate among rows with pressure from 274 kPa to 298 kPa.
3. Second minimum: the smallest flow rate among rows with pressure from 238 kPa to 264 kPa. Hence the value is 1.6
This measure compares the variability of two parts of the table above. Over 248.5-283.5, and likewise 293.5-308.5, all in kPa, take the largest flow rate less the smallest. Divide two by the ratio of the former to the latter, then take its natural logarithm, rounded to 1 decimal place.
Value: 0.4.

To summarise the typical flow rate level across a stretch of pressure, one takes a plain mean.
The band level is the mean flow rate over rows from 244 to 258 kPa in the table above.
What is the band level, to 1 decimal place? 24.8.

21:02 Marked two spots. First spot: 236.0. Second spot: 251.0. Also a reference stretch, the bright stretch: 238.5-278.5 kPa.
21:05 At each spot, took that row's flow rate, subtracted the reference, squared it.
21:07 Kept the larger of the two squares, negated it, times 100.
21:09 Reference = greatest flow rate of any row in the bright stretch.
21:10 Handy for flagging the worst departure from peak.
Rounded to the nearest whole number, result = -79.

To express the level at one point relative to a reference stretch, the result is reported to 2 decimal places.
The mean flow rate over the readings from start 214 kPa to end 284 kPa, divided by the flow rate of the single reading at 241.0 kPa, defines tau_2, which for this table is 1.00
